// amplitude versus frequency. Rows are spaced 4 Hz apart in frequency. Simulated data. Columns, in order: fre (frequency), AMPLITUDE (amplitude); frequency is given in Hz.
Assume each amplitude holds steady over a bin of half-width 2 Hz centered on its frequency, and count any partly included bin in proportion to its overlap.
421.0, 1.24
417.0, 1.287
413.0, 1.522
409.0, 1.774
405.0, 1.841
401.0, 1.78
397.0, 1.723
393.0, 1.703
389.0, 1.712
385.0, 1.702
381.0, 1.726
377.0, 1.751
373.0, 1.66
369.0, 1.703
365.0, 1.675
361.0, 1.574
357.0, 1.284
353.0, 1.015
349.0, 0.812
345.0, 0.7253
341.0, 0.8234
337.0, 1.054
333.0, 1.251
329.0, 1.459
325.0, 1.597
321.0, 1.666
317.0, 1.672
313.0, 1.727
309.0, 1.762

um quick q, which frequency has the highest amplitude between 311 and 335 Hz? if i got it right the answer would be 313.0 Hz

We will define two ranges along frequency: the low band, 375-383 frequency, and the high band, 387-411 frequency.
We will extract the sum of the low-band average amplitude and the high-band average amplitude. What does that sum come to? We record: 3.5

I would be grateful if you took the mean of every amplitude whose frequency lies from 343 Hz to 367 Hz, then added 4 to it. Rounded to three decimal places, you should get 5.181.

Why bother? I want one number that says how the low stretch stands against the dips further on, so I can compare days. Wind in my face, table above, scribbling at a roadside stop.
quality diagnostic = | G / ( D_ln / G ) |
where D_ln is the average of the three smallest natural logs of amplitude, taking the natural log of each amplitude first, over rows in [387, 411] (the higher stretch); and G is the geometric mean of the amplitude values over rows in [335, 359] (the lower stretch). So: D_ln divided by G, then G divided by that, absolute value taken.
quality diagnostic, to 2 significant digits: 1.6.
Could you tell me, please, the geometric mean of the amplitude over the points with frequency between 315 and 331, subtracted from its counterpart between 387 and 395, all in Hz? 0.1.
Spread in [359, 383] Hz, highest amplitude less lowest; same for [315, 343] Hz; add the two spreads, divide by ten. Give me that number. 0.103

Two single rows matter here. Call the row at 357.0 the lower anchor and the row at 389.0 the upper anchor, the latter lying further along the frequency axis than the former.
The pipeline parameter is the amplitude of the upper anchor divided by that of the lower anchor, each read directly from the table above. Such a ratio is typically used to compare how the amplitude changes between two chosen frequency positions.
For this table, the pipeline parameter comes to 1.3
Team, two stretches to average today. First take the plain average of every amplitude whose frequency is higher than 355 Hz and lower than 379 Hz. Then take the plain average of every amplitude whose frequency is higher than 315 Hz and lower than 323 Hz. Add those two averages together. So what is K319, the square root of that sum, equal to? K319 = 1.81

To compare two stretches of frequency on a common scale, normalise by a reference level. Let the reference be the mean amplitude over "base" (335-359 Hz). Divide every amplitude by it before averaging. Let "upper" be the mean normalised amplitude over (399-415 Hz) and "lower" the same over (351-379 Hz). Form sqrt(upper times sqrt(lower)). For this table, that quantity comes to 1.52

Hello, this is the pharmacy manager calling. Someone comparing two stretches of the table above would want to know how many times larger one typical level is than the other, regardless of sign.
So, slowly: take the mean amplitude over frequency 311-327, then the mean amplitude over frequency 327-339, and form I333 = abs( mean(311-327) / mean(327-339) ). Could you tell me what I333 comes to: 1.3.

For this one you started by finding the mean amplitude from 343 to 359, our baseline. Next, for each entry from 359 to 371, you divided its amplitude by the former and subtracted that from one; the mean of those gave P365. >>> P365 -0.7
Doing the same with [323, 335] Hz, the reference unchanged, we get -0.5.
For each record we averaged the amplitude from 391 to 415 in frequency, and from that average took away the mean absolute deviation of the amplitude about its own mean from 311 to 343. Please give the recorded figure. 1.45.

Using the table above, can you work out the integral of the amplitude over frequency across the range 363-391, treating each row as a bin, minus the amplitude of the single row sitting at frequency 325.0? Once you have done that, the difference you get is 46.12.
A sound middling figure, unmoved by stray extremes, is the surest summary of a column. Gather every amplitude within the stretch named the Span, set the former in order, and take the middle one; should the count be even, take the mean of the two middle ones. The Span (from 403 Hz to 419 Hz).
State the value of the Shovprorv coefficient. 1.65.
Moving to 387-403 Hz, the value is 1.72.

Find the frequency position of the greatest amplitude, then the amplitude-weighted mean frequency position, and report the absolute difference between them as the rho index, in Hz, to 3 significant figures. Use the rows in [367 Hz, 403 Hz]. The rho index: 15.9 Hz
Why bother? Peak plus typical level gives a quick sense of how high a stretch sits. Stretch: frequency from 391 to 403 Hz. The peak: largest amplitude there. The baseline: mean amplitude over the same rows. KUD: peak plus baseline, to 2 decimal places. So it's 3.52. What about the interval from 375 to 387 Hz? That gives 3.48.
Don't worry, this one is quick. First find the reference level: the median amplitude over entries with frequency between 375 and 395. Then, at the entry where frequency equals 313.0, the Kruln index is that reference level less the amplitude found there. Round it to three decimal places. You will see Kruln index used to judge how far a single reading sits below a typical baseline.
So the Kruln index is -0.015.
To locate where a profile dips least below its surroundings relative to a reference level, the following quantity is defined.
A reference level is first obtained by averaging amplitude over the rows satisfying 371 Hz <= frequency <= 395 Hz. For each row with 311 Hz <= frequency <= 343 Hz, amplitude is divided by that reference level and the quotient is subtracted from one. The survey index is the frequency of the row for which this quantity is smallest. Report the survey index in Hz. 313.0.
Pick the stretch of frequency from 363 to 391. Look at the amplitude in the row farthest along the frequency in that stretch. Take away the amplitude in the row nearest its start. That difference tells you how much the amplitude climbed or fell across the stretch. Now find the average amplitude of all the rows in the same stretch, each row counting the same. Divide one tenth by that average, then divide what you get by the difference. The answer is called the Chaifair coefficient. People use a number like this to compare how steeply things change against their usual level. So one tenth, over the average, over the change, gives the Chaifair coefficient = 1.6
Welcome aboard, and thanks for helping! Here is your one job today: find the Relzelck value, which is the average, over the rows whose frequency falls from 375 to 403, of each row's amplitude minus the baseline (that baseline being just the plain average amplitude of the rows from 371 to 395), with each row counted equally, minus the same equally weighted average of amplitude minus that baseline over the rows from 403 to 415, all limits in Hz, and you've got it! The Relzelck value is 0.0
